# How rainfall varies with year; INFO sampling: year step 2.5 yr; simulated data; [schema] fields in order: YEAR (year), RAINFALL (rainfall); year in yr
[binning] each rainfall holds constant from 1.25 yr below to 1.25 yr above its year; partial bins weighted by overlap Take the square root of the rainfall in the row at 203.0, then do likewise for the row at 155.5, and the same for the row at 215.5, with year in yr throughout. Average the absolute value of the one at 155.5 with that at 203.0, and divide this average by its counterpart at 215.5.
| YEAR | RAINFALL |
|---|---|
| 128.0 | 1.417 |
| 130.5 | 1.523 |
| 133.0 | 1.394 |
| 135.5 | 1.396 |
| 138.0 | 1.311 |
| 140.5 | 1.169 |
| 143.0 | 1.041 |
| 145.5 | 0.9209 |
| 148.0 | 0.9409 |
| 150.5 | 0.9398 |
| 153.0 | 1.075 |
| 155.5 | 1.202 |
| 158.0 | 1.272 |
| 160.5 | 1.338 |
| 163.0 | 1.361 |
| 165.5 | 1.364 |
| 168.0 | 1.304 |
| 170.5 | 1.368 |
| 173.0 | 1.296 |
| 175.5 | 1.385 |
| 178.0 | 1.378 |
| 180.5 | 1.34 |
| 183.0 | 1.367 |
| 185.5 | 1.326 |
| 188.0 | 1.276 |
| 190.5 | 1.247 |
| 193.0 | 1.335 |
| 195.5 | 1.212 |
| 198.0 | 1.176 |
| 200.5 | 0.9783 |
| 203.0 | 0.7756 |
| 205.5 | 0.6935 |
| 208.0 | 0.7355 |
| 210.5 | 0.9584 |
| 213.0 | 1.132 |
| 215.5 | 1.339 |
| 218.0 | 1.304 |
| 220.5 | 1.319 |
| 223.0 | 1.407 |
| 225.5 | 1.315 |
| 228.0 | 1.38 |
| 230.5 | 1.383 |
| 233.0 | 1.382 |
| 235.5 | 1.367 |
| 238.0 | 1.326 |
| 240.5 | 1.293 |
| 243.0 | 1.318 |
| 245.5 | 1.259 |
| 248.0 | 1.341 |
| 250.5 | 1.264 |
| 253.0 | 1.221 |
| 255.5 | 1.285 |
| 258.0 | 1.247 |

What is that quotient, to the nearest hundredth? 0.85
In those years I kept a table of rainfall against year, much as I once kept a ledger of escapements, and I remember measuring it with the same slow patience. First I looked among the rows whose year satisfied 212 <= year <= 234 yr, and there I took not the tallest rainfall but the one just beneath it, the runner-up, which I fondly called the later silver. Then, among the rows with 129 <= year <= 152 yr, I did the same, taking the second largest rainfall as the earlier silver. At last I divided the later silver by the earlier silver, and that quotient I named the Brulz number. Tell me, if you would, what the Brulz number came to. 0.99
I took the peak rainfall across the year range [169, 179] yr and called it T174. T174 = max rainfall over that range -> 1.385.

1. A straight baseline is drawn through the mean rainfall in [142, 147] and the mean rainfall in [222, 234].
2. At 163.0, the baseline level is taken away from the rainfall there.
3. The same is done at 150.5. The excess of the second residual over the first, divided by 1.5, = -0.2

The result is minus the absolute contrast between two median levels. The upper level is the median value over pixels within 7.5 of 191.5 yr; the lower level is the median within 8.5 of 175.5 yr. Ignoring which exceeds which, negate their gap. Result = -0.11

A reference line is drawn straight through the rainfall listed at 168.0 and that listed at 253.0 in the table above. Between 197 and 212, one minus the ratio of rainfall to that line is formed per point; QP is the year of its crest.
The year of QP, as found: 205.5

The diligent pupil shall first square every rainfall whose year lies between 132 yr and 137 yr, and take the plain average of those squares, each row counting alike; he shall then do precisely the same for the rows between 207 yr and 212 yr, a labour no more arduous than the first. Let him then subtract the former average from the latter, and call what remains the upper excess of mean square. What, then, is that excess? -1.2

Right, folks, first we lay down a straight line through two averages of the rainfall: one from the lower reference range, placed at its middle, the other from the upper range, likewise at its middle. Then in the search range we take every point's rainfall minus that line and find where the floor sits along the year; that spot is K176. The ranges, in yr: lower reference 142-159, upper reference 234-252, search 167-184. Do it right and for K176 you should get 173.0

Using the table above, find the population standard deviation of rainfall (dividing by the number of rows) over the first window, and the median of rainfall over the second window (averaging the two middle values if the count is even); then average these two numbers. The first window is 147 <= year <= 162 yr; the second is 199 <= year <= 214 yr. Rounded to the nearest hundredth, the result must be 0.51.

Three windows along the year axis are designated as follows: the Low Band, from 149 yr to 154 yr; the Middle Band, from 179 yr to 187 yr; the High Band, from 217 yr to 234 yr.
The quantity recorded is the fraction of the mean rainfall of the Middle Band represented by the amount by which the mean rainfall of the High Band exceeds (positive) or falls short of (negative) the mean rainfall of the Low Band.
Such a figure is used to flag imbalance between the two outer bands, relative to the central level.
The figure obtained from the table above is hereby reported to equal 0.26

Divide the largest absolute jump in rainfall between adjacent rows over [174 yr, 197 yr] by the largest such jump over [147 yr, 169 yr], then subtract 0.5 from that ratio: 0.4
